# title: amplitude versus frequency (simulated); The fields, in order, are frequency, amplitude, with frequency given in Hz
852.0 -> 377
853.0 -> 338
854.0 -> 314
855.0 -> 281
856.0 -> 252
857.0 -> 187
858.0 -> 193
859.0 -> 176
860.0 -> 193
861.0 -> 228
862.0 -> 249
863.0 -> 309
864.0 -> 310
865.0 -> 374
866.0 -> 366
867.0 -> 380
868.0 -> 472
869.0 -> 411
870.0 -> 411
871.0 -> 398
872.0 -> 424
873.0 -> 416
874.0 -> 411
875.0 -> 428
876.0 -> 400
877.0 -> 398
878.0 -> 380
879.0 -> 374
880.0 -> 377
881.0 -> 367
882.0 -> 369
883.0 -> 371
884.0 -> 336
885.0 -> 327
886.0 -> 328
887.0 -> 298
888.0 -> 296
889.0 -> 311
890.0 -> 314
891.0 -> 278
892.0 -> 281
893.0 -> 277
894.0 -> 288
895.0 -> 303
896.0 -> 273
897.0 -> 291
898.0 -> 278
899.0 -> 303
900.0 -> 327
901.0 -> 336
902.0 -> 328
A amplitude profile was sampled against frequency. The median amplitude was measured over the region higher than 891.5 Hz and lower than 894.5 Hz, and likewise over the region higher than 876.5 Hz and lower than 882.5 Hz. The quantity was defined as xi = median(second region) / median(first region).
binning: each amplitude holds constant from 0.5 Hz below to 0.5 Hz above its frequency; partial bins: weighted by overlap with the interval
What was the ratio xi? 1.34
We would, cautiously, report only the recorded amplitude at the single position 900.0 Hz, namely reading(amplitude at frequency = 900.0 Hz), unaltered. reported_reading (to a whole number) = 327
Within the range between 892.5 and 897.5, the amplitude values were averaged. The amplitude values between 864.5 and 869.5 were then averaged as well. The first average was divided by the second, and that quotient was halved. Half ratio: 0.36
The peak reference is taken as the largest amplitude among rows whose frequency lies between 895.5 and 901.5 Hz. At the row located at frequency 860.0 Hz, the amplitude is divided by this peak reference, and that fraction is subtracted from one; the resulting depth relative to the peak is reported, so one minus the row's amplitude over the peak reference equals 0.43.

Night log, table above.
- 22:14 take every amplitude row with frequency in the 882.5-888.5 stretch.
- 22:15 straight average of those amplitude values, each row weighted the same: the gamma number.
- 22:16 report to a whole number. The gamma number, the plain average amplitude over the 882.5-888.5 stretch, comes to 326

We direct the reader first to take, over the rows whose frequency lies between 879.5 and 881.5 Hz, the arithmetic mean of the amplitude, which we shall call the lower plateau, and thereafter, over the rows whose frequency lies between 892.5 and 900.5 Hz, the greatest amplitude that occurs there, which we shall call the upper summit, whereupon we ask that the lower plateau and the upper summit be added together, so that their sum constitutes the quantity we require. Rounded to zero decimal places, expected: 699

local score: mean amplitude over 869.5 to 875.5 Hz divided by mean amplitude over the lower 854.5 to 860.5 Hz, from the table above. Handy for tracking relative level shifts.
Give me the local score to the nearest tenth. 1.9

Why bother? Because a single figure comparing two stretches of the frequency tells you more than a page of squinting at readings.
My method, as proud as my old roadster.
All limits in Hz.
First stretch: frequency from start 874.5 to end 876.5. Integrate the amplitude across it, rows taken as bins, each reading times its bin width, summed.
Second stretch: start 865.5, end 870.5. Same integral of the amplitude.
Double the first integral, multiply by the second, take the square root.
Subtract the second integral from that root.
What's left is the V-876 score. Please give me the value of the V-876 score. -202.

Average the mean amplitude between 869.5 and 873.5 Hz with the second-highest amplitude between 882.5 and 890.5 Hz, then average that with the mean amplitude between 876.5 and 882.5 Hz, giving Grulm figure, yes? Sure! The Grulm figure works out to 376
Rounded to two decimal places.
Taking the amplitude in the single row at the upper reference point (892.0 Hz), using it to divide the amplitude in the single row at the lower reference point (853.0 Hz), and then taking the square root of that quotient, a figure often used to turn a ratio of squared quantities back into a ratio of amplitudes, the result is 1.10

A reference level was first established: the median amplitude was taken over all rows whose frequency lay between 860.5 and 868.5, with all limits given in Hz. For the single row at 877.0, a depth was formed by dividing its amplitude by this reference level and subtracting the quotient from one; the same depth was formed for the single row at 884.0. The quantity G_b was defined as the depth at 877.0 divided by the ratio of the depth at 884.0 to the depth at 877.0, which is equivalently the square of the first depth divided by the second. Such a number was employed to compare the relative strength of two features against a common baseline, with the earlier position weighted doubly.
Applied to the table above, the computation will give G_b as 5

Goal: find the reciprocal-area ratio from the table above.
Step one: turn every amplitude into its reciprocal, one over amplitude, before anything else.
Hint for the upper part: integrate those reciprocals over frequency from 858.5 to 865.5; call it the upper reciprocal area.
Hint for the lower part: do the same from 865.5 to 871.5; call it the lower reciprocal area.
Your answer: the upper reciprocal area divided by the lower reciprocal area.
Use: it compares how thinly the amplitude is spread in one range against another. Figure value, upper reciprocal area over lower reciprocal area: 1.9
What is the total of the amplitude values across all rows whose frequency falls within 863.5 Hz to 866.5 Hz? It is 1050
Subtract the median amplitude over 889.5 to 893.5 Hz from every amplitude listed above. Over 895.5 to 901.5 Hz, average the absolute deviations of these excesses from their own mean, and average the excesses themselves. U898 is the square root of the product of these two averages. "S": 21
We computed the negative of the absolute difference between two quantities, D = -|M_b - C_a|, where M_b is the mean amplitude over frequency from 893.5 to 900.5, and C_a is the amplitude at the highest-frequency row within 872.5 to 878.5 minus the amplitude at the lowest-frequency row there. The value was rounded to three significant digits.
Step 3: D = -331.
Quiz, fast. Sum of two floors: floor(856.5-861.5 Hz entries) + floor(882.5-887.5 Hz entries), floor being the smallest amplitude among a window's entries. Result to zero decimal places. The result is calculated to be 474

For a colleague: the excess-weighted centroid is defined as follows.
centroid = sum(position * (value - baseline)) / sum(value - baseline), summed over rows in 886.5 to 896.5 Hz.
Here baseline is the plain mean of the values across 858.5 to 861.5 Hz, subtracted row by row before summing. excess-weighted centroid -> 891.3 Hz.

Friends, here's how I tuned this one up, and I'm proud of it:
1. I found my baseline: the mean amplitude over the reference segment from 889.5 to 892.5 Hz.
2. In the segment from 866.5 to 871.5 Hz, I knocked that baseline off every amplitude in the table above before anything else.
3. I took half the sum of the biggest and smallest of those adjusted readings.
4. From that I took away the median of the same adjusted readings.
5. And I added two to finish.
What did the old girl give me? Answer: 17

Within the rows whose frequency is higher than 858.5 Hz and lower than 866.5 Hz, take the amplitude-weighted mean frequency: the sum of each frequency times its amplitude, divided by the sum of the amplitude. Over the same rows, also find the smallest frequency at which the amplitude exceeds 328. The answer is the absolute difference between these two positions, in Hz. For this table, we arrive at 1.9 Hz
